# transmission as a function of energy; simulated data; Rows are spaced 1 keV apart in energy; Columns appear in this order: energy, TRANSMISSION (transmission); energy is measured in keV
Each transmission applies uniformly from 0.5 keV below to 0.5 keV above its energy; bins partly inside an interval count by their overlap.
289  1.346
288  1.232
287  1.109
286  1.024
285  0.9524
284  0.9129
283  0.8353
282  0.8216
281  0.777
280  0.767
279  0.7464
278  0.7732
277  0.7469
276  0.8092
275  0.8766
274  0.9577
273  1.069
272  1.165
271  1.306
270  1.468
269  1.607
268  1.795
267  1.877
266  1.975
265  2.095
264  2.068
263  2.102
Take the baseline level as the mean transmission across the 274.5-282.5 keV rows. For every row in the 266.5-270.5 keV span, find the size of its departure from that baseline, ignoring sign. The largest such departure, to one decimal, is 1.1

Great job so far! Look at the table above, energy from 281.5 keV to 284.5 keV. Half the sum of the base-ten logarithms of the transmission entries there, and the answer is -0.10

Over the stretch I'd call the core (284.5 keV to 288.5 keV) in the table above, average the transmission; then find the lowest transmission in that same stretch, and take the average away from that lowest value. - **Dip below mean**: -0.13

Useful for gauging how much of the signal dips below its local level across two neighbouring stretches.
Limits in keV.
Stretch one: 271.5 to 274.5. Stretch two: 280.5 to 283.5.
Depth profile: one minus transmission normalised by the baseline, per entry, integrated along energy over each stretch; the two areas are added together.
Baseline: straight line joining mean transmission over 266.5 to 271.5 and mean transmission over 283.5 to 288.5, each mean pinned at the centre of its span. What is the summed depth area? 1.78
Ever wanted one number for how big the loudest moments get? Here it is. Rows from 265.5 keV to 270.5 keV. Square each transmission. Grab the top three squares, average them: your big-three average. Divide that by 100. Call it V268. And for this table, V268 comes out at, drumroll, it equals 0.0355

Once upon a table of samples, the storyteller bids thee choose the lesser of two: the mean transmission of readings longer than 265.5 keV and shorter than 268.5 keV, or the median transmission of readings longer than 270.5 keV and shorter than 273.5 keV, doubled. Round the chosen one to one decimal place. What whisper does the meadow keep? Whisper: 1.9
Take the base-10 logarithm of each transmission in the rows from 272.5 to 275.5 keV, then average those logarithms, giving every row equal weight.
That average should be -0.02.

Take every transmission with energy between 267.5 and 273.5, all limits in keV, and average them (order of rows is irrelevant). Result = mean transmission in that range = 1.4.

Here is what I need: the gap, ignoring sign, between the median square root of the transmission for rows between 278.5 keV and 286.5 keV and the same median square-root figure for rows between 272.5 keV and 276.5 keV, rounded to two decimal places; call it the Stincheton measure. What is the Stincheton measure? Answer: 0.05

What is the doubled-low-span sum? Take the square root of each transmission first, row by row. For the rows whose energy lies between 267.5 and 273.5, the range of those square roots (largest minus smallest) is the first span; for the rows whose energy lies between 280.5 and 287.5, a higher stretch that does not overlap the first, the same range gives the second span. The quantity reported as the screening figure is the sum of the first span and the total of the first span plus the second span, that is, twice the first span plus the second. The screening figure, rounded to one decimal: 0.8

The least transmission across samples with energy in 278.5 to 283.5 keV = 0.7464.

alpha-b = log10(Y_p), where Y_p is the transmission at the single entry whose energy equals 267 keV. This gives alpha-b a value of 0.27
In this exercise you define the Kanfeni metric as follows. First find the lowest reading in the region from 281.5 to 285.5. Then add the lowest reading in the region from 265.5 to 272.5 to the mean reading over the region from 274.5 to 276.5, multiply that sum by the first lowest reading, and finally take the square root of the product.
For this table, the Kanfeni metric 1.28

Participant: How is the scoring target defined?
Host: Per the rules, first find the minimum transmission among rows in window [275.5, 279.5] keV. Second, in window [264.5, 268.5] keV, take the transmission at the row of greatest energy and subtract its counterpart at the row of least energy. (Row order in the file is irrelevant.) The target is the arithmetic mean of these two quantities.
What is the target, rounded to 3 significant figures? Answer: 0.223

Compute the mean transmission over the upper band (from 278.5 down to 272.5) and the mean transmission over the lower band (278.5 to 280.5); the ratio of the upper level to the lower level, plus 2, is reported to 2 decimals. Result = 3.15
